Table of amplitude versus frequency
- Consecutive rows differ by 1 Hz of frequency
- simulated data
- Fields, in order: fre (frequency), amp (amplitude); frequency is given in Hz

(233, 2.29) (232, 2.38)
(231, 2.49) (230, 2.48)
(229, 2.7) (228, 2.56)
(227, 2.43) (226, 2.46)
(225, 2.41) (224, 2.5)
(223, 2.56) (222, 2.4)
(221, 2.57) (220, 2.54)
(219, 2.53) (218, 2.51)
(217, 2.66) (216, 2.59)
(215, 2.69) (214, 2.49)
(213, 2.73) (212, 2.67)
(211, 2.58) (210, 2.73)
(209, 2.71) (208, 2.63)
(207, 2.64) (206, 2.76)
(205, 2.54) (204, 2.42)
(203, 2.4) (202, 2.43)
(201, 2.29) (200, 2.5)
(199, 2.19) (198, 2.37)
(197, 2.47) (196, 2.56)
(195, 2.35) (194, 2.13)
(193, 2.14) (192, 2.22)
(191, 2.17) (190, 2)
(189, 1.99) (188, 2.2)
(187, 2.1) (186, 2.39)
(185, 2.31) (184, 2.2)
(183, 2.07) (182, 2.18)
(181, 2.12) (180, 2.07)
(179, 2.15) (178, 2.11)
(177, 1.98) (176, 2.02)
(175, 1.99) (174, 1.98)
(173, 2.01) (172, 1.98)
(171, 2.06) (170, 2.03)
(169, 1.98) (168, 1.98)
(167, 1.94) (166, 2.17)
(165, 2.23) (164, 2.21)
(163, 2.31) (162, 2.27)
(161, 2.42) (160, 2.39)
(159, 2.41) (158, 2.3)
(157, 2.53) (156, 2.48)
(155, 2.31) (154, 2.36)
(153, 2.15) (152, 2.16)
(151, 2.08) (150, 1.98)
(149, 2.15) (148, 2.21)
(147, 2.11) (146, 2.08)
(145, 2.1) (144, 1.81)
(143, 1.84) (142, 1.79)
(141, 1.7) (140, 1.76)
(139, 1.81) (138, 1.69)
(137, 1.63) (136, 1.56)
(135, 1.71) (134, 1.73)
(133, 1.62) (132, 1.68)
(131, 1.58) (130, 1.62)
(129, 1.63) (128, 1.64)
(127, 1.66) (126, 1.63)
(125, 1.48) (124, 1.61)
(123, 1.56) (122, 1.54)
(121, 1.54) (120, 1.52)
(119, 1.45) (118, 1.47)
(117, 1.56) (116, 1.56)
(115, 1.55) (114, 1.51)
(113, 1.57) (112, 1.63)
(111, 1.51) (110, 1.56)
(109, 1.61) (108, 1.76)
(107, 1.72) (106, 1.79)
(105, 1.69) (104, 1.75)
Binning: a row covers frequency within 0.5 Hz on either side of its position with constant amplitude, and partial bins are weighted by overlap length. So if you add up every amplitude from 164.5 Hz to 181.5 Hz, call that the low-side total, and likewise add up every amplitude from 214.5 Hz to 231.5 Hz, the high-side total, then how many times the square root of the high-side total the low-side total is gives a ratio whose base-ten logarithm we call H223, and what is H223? 0.72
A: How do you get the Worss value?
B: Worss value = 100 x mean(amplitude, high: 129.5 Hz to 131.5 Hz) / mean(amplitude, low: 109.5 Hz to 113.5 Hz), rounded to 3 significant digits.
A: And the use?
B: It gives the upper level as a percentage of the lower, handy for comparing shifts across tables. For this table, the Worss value 102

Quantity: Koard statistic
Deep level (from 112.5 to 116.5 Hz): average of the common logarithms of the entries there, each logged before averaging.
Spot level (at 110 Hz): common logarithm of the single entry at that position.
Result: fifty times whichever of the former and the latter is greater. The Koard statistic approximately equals 9.7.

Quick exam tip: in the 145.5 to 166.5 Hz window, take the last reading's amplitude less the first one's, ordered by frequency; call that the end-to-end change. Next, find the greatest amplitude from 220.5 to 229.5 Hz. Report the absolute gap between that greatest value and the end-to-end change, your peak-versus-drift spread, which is 2.61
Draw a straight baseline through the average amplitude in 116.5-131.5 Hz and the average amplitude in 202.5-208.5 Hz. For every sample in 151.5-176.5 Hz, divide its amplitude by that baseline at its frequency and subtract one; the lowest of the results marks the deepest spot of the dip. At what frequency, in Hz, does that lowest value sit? 175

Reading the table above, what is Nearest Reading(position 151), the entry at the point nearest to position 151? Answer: 2.08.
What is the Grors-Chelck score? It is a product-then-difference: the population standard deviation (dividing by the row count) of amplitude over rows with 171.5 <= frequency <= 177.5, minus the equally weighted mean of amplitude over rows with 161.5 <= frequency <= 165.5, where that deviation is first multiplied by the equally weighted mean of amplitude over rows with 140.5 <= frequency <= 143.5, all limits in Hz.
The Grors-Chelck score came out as -2.23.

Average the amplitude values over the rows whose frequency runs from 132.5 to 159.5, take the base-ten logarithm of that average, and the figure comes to 0.30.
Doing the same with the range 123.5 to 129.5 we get 0.21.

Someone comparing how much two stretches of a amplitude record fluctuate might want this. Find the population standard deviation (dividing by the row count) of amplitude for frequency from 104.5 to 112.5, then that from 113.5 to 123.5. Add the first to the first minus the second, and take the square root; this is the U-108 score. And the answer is 0.38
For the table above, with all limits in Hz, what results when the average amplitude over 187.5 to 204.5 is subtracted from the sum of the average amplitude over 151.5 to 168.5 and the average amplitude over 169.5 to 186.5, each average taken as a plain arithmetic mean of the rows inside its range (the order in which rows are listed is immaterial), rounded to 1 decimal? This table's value 2.1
